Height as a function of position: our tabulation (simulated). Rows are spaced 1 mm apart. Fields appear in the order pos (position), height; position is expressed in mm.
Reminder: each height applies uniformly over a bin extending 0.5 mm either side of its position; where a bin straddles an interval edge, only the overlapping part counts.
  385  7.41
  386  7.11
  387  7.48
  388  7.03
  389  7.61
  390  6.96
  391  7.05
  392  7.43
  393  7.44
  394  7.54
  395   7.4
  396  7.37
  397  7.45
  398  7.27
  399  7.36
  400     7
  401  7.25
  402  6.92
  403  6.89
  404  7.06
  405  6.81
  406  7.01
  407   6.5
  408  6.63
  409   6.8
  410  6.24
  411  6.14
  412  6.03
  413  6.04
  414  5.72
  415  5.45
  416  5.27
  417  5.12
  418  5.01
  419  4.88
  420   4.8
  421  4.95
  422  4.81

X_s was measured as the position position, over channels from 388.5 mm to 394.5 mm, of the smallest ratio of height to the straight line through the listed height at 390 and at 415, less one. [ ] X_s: 390 mm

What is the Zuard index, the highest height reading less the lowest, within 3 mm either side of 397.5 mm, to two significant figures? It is 0.45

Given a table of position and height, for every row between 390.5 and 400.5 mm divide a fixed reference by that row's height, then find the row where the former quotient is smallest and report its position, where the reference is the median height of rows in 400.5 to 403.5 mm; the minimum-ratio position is 394 mm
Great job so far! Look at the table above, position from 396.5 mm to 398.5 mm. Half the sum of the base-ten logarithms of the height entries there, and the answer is 0.87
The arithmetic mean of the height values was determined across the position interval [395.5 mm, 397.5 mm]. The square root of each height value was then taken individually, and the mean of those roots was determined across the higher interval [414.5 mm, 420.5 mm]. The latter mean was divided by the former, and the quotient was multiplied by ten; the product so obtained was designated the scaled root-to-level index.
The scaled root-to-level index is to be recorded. 3.0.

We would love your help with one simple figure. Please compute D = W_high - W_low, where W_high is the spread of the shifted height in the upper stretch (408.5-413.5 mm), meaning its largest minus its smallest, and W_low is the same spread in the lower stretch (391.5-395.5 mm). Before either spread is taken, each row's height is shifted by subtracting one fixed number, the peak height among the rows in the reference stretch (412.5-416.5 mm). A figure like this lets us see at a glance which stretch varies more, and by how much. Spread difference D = 0.6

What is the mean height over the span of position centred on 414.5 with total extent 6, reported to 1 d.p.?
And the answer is 5.6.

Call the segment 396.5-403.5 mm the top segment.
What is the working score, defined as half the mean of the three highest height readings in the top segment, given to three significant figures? 3.68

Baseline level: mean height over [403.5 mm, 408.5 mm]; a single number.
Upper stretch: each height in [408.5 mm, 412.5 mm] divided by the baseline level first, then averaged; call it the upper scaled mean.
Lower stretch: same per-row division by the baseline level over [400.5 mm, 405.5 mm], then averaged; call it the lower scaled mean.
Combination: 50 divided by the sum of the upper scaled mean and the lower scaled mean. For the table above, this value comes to 25.6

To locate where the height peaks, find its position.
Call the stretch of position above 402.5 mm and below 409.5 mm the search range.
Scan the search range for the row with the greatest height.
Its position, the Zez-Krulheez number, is 404 mm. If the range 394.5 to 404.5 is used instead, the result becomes 397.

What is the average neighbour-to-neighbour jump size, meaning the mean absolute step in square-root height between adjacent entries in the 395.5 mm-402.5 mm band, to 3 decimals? 0.040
